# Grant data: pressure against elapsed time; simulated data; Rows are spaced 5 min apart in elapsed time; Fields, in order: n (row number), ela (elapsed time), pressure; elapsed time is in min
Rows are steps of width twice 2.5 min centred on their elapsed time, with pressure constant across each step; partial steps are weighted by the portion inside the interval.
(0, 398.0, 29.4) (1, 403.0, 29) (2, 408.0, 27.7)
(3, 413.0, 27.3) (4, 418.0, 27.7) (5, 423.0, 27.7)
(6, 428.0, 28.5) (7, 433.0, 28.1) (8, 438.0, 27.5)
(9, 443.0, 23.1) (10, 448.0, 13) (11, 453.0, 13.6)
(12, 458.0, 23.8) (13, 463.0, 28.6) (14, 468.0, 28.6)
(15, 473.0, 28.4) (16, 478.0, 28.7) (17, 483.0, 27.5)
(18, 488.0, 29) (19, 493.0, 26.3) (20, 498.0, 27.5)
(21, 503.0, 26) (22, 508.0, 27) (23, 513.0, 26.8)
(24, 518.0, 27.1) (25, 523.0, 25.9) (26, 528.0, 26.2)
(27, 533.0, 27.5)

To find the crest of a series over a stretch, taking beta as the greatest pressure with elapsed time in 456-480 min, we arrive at 28.7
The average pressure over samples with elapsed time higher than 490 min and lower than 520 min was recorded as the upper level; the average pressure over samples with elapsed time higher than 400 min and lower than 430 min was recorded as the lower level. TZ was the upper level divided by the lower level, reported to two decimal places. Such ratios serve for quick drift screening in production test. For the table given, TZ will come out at 0.96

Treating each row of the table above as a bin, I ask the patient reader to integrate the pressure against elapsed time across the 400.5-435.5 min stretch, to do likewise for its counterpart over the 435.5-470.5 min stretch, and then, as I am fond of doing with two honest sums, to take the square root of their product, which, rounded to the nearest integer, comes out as 880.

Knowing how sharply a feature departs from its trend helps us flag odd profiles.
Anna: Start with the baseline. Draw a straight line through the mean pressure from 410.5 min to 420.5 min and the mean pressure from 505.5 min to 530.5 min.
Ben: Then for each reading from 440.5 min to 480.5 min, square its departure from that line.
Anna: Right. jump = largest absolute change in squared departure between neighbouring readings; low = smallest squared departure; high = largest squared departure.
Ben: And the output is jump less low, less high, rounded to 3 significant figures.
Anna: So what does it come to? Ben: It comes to -19.3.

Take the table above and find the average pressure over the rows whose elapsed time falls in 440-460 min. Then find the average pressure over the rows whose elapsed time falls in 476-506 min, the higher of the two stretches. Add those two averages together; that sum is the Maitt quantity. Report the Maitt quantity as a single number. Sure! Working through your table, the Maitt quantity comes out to 45.9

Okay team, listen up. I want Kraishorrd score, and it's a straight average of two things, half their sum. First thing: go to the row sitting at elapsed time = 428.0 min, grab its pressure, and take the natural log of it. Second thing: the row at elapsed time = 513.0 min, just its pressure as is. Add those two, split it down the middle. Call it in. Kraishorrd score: 15.1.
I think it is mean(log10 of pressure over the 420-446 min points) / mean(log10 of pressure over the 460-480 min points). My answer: 0.98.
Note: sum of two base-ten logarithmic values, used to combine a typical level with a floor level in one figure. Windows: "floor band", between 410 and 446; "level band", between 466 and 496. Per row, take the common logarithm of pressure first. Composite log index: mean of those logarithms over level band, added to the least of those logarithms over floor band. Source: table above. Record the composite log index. 2.81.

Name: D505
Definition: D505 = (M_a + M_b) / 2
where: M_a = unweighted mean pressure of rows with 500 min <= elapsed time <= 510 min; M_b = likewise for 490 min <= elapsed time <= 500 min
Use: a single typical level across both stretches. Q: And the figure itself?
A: 27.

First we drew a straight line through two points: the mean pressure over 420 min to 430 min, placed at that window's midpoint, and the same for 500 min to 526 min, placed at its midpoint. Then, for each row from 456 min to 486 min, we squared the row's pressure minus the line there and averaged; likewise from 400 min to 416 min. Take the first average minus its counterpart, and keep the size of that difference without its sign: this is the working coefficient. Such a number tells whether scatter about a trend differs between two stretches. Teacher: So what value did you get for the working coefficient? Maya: 3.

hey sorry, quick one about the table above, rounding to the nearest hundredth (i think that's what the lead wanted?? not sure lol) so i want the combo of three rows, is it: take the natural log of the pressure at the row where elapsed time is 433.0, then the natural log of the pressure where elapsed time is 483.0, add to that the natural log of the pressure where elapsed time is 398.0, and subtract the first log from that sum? 3.36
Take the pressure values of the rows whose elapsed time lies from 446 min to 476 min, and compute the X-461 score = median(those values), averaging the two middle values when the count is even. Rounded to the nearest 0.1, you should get 26.1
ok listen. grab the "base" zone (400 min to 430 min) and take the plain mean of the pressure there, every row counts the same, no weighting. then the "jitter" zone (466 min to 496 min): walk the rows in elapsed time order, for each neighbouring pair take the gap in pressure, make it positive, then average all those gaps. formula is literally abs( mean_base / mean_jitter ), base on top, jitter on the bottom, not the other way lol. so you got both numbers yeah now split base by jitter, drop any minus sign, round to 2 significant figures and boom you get 24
